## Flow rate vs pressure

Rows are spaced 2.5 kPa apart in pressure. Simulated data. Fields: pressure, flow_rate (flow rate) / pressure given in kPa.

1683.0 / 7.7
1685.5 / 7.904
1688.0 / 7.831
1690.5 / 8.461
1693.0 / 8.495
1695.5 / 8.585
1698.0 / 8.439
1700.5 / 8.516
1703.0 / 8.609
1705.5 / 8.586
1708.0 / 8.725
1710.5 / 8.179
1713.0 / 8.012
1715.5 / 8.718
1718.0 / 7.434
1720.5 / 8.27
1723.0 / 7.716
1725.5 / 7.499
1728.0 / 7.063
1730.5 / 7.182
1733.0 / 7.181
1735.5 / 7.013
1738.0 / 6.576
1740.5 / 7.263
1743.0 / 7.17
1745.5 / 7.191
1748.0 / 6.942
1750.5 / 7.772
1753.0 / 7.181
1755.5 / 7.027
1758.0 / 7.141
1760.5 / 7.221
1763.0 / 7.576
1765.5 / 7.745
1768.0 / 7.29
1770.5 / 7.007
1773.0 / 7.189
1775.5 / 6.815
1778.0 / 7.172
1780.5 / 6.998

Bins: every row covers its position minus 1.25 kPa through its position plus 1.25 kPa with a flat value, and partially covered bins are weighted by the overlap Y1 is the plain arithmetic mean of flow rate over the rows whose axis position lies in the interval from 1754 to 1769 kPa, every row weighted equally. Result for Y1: 7.33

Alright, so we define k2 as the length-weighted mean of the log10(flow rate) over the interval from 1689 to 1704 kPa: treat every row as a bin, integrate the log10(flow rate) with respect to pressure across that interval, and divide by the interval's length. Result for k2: 0.93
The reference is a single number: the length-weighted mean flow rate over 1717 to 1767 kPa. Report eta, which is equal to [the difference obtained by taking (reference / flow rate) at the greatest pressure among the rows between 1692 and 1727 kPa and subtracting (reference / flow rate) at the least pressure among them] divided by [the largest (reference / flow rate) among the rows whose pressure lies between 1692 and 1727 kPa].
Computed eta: 0.12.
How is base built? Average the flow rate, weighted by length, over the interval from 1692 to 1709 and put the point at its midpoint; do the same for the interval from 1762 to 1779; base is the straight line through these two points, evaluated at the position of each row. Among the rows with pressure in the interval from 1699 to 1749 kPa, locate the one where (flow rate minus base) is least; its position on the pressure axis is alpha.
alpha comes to 1738.0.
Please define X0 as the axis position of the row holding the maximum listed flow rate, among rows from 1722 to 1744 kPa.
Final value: 1723.0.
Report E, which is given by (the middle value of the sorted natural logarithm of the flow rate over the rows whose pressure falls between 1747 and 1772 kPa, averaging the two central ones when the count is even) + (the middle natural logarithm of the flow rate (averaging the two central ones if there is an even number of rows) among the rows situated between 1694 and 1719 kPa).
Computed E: 4.12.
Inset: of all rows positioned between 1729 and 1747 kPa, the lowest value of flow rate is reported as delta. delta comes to 6.576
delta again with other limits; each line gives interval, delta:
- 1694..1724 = 7.434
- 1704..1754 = 6.576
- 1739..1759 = 6.942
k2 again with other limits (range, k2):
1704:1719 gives 0.92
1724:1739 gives 0.85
